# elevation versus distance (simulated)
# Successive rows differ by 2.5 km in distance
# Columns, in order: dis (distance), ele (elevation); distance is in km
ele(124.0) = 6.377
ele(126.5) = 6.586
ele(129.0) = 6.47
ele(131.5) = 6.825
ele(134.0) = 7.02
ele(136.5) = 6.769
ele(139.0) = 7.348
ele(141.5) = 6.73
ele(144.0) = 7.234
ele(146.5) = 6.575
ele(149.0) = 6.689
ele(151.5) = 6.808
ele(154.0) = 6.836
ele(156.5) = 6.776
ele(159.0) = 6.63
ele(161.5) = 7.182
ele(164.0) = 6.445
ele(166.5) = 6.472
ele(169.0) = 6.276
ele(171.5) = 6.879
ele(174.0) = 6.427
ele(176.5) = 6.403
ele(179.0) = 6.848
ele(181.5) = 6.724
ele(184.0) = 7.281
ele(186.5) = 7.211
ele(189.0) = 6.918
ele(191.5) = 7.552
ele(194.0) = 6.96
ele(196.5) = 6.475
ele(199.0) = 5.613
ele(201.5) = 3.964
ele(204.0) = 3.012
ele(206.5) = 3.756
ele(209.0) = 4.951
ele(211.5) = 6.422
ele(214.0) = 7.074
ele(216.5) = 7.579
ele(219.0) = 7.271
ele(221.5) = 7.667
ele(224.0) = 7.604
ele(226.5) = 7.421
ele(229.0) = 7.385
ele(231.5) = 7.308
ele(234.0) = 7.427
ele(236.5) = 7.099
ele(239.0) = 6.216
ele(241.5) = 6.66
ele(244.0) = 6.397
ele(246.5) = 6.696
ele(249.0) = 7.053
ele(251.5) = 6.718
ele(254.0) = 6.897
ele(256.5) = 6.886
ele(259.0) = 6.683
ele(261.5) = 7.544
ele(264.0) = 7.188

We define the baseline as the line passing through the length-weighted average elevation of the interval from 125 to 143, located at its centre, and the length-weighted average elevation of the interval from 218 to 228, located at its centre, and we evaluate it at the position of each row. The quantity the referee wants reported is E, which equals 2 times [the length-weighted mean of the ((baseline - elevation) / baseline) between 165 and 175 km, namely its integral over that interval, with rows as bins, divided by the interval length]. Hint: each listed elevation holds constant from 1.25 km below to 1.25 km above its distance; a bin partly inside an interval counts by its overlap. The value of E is 0.16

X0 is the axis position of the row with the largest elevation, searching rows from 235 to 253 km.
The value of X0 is 236.5 km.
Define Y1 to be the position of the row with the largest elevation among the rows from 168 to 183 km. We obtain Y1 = 171.5 km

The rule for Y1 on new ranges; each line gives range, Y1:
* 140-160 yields 144.0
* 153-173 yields 161.5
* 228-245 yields 234.0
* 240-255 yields 249.0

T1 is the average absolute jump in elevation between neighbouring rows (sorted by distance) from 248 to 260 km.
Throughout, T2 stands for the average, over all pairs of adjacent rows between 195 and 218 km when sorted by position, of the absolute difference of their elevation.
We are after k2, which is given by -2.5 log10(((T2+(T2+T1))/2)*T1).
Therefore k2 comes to 1.8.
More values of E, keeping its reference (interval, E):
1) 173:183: 0.15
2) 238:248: 0.30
